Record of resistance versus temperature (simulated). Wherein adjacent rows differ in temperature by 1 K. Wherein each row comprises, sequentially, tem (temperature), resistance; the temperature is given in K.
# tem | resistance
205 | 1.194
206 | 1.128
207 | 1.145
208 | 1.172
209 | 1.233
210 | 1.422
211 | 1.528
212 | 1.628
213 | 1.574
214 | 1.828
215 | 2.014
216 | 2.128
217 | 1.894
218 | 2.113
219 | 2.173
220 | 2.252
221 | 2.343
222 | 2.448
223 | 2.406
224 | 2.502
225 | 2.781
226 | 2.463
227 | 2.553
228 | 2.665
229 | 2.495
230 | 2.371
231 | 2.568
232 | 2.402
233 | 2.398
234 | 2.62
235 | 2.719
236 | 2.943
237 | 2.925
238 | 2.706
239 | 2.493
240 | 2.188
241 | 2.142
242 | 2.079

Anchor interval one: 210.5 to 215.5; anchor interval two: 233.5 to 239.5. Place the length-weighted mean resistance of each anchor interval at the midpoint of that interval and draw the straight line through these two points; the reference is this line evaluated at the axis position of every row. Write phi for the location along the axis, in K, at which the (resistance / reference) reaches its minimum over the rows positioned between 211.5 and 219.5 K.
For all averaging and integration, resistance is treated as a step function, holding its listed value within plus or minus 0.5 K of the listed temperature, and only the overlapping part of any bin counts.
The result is 213 K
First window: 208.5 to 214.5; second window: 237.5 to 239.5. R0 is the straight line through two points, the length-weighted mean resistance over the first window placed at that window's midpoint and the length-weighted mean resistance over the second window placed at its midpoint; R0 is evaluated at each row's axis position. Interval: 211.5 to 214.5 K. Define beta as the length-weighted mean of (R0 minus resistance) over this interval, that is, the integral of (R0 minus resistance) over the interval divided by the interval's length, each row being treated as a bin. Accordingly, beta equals -0.08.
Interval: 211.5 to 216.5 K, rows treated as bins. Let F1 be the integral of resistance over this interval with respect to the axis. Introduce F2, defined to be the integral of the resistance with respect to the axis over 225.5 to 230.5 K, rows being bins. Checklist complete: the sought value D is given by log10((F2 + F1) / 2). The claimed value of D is 1.04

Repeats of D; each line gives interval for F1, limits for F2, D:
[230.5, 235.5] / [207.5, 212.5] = 0.99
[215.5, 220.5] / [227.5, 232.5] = 1.06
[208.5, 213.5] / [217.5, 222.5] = 0.97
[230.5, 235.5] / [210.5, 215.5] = 1.03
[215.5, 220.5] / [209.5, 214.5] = 0.97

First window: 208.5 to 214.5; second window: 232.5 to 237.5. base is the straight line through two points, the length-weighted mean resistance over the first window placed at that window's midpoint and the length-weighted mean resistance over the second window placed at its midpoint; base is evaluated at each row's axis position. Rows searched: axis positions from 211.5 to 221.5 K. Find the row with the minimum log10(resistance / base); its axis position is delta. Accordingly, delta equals 213 K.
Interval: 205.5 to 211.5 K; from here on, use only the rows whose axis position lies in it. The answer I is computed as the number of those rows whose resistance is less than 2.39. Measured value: 6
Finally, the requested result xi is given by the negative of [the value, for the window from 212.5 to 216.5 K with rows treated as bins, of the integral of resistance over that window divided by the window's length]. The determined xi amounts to -1.9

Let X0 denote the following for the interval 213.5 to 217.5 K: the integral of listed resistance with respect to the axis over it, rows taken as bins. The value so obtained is 7.9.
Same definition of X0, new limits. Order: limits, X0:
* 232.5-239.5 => 18.8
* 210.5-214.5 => 6.6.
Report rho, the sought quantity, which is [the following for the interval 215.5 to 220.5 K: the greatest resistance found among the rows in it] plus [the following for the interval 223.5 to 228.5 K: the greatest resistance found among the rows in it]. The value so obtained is 5.03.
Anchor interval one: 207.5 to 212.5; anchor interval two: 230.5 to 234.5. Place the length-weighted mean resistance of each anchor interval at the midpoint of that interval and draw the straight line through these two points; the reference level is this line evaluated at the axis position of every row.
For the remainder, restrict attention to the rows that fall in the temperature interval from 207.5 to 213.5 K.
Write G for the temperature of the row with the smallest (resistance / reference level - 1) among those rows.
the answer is 208 K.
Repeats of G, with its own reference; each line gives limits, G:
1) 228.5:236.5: 233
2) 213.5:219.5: 217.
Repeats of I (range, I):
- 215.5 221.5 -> 6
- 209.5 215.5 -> 6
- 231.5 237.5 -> 0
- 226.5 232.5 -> 1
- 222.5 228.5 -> 0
